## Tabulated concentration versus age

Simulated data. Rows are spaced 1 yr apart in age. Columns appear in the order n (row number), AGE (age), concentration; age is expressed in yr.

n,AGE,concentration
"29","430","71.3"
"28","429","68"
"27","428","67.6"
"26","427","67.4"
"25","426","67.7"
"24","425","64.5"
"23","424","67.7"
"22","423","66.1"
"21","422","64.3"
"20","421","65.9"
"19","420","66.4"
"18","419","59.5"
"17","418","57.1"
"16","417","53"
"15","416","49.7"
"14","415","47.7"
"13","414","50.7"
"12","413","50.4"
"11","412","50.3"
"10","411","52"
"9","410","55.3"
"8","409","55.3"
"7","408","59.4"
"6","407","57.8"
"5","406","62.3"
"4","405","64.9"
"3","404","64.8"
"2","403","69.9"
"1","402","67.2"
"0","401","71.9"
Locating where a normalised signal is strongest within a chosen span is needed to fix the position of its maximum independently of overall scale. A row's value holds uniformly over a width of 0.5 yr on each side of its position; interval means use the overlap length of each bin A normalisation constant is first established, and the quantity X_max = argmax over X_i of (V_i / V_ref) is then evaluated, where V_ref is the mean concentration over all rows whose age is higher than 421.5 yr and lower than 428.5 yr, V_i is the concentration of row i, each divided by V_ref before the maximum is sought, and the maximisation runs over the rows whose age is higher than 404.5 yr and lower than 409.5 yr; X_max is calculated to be 405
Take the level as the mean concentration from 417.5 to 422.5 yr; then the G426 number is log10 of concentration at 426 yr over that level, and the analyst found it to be 0.034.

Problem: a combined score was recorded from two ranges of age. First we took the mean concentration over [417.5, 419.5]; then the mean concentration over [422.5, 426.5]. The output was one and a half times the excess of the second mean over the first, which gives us 12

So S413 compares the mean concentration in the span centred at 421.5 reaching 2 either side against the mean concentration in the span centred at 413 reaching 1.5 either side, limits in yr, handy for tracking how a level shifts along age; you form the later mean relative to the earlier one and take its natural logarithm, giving 0.26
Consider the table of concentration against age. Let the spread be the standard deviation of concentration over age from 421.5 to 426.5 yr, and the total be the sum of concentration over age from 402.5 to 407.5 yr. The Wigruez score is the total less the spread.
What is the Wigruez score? 318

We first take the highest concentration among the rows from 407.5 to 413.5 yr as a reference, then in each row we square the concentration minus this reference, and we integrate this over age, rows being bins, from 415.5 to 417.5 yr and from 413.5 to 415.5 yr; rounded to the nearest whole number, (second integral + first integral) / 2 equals 174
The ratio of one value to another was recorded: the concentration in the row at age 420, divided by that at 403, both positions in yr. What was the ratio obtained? 0.95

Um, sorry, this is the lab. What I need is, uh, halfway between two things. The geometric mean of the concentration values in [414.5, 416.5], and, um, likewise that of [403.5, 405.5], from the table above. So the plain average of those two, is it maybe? 57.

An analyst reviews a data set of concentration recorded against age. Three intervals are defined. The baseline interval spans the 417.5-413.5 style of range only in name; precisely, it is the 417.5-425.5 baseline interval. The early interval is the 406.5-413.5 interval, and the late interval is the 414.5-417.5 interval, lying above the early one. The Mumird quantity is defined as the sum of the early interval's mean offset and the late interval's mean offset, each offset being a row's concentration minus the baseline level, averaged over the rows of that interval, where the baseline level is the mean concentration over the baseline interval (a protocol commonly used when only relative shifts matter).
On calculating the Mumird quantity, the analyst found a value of -23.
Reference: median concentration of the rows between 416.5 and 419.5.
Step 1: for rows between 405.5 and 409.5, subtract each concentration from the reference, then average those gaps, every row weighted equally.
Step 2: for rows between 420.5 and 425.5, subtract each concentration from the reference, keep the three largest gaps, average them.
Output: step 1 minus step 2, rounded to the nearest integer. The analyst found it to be 6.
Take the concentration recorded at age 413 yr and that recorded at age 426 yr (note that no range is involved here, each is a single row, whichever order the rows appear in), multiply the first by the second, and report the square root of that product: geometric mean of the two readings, 58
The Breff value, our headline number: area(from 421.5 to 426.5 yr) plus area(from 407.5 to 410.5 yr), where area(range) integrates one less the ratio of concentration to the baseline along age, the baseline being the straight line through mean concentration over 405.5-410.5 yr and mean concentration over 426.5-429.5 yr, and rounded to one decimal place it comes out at 0.1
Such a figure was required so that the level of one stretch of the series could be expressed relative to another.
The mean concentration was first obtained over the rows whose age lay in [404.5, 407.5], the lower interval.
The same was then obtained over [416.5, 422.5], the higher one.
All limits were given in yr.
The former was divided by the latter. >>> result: 1.01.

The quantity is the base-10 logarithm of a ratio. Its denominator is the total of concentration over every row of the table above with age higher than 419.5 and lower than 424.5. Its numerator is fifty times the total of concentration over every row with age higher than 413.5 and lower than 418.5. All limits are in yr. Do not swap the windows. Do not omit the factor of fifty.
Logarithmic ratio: 1.59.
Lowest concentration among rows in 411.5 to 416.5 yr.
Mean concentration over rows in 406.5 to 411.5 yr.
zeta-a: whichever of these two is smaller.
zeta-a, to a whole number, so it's 48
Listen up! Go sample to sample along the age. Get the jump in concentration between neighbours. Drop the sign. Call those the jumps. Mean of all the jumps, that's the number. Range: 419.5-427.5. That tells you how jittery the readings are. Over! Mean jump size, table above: 1.7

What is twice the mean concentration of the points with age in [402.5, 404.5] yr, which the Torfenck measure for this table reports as 135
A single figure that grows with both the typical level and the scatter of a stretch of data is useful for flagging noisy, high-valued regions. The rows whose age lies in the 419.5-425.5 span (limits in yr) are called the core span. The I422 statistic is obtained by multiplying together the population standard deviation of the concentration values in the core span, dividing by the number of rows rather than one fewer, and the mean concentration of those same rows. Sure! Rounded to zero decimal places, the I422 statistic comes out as 76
